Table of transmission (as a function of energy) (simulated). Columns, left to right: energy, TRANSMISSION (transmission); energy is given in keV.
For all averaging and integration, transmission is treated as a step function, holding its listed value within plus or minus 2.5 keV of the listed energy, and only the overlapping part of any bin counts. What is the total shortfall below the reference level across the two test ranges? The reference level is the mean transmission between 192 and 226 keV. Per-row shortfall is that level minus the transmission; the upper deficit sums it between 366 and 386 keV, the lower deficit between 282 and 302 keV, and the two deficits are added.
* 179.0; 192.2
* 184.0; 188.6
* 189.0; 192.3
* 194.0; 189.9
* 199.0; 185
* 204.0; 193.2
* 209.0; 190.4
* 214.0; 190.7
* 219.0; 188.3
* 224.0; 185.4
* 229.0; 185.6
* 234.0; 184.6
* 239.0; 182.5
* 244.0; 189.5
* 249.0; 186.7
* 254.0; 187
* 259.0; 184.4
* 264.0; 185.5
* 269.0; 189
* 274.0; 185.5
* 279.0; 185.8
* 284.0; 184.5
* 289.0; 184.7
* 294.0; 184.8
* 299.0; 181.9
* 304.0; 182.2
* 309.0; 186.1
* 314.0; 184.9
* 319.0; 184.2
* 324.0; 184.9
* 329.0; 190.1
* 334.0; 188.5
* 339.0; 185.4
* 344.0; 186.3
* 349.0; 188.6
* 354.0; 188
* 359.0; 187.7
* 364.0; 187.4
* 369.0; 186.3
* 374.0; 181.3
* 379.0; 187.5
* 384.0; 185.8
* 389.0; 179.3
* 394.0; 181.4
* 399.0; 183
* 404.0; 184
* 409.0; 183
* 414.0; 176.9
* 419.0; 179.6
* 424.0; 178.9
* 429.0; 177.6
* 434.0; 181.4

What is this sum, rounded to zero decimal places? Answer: 35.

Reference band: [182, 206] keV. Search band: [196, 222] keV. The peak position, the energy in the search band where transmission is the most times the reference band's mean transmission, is 204.0 keV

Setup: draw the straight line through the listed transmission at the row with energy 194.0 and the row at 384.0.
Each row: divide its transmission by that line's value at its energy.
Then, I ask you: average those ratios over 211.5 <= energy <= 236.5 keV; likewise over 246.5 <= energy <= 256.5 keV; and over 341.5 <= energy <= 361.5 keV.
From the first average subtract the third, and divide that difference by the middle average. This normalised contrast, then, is -0.02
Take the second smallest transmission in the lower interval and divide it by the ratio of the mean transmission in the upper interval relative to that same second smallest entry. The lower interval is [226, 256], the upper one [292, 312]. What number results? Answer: 185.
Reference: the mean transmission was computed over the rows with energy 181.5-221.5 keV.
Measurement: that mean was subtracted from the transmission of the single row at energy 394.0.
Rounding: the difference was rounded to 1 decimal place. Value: -8.4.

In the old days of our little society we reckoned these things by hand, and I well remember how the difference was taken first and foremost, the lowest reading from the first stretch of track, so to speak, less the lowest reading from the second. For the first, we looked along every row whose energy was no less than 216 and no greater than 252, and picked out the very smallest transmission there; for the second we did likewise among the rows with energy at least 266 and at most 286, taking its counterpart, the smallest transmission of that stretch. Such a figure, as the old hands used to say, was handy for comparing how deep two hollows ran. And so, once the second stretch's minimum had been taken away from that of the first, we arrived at -2.0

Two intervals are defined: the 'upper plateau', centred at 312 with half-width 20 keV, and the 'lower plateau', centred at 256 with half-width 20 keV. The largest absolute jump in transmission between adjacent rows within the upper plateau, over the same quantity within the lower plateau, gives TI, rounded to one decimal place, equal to 0.7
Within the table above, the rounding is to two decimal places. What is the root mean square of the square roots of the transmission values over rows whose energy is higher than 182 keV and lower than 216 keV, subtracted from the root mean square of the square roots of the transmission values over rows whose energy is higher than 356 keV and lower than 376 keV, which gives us -0.16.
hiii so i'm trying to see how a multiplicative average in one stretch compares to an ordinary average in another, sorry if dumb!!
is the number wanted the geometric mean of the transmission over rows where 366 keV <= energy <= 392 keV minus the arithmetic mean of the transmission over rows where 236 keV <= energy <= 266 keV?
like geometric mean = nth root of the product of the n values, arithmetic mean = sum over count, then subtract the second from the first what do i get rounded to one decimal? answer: -1.9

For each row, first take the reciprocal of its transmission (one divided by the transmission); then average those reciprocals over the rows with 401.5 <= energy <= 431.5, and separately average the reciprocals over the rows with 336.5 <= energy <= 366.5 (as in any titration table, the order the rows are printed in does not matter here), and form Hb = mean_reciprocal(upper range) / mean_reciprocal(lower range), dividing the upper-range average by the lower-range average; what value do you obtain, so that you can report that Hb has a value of 1.04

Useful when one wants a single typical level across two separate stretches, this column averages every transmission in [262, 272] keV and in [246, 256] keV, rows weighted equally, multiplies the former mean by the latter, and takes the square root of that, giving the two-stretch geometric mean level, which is 187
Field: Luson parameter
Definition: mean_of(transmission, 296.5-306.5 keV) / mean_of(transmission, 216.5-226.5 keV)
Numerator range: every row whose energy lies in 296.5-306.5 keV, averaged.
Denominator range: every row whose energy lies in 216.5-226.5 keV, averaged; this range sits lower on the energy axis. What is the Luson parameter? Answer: 0.97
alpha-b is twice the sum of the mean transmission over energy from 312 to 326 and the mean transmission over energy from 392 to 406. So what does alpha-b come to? 735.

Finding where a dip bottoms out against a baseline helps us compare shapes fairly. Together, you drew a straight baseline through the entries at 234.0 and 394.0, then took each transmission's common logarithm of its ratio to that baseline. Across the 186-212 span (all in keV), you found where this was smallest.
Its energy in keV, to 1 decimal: 199.0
